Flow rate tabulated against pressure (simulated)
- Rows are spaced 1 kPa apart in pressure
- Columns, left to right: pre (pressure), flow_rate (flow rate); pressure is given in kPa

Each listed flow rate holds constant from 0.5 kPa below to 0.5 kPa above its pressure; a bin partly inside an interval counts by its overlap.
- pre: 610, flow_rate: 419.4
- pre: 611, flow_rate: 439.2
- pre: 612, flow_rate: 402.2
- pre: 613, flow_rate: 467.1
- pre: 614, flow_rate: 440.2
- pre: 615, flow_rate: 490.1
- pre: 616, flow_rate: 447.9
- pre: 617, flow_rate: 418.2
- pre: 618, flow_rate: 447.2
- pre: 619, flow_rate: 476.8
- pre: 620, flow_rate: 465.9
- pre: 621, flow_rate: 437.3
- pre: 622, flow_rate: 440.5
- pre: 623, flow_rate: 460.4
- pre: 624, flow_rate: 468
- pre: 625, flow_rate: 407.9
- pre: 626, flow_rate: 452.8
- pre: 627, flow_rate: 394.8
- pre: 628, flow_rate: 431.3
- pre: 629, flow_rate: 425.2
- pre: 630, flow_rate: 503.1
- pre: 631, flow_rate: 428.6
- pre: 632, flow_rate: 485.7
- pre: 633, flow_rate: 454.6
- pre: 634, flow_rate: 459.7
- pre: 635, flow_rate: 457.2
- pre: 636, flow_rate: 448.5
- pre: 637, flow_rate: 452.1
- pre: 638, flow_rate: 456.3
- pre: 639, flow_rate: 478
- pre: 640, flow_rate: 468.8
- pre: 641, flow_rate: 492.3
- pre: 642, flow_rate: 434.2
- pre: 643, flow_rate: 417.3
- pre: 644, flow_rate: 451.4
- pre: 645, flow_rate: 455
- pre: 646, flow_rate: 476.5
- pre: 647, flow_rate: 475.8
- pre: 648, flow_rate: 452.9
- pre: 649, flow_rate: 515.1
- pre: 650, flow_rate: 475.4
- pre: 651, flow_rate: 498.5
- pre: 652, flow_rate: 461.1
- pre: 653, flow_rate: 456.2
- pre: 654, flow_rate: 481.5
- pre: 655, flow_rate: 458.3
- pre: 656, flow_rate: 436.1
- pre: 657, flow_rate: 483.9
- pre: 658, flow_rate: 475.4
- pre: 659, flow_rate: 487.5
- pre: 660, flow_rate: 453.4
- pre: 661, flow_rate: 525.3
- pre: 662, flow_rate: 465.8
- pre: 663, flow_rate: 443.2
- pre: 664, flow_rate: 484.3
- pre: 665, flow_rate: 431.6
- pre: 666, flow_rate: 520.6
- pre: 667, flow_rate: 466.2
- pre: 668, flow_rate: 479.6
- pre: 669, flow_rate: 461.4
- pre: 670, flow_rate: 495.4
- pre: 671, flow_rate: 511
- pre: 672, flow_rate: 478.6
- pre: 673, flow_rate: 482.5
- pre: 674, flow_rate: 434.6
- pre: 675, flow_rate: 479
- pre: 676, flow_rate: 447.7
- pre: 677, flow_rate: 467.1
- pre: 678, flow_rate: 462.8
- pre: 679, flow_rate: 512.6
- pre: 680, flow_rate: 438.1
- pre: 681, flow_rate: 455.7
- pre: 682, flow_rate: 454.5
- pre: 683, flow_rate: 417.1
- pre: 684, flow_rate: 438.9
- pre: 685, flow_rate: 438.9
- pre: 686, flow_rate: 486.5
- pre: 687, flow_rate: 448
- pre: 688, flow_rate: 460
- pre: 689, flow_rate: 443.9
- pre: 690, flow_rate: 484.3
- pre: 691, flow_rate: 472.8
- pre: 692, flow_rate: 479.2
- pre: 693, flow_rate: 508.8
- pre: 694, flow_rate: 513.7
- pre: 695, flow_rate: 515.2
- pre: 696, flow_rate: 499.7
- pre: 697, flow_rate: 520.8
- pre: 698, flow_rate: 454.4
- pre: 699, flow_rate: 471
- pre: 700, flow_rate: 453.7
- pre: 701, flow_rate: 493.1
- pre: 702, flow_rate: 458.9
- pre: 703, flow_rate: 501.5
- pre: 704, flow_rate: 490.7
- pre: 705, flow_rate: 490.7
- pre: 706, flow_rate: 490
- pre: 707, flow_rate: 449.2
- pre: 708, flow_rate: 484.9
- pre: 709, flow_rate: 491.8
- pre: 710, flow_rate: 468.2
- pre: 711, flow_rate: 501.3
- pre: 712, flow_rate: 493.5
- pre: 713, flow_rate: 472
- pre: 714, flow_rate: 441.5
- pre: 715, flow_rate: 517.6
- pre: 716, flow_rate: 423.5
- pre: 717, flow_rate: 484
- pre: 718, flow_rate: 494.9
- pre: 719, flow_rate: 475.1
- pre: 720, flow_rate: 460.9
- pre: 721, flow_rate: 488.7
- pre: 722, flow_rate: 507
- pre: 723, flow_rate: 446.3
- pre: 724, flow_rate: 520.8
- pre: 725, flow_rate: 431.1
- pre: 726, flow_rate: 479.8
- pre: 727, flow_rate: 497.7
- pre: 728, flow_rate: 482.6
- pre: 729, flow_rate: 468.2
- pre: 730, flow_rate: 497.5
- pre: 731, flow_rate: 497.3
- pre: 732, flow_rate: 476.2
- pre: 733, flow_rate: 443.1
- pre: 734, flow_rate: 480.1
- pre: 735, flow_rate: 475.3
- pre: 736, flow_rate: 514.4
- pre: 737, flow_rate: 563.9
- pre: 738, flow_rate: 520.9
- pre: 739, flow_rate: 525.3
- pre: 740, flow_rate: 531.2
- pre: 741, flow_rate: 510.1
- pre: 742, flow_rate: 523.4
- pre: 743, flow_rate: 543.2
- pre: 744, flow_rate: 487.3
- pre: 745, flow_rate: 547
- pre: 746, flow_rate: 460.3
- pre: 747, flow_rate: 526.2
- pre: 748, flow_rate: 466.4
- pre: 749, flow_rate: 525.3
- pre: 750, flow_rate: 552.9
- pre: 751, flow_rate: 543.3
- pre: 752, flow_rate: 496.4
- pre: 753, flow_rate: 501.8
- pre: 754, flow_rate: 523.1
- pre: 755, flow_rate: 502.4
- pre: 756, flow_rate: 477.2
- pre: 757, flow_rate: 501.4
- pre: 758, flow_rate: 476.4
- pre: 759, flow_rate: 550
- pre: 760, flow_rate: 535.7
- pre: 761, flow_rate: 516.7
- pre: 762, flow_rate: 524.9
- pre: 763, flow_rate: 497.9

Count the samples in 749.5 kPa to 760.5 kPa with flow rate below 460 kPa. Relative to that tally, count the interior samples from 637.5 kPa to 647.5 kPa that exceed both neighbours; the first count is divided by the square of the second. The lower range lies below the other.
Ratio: 0.00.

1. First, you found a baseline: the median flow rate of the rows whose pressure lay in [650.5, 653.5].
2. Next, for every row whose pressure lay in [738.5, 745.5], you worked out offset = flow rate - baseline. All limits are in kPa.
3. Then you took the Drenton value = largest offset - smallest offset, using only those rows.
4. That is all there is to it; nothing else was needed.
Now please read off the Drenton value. 60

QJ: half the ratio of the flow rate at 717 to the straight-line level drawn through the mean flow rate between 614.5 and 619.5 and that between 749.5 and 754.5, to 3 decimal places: 0.478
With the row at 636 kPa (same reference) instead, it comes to 0.482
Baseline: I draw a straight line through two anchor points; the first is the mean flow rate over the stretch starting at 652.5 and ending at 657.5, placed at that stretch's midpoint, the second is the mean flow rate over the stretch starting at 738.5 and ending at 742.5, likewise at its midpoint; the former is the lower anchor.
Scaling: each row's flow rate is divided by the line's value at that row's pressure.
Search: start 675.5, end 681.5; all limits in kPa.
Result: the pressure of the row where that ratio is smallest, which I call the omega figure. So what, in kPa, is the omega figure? 680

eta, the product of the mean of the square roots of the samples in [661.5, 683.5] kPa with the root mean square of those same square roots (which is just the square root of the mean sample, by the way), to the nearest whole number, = 468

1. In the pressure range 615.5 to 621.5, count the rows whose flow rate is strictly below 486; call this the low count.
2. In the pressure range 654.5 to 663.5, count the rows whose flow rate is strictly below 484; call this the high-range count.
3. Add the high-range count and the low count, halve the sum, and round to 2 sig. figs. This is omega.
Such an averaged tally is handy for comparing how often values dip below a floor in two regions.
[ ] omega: 6.5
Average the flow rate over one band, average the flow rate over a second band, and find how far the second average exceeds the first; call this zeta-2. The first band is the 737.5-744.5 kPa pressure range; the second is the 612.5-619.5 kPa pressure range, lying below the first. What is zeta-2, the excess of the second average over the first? -65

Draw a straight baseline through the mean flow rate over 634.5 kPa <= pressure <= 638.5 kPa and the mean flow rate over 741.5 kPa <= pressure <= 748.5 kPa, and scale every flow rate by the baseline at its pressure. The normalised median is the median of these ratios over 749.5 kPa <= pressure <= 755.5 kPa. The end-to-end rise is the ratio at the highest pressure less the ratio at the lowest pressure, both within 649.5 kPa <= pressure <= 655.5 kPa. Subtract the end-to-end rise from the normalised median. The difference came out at 1.04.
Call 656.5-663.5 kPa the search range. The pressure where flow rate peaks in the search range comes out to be 661 kPa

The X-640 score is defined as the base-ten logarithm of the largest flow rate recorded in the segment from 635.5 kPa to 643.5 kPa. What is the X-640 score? 2.69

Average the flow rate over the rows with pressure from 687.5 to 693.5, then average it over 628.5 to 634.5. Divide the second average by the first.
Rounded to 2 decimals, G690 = 0.97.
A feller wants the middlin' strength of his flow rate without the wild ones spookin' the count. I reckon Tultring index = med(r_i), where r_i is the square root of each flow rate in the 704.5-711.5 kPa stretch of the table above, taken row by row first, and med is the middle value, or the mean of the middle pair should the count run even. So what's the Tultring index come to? 22.1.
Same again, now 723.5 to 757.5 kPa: 22.4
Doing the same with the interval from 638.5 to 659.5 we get 21.8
